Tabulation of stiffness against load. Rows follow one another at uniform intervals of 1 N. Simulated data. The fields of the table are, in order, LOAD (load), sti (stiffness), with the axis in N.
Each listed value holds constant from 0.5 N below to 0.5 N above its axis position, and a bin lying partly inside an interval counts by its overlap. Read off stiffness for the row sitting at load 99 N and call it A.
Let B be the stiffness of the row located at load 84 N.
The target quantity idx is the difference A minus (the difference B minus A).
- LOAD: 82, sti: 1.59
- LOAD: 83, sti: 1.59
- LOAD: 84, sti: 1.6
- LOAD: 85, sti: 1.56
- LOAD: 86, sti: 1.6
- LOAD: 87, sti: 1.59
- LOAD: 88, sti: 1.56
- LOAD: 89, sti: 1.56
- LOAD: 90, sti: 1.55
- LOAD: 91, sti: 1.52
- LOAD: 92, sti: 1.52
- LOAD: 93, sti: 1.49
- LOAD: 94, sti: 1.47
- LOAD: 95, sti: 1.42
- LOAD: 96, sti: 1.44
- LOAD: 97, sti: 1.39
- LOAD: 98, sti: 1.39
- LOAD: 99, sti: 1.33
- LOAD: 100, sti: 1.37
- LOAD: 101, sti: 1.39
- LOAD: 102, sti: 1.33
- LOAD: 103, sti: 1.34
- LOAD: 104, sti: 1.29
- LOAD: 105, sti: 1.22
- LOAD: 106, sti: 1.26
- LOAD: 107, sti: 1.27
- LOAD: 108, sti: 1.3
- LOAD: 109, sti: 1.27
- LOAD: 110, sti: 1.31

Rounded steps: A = 1.33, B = 1.6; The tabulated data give 1.06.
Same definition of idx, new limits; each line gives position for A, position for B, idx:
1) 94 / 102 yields 1.61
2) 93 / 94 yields 1.51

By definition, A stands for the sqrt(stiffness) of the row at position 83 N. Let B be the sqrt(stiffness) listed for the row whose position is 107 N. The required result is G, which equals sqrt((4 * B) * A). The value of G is 2.38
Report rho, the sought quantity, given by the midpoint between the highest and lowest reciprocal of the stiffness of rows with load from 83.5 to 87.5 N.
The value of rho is 0.63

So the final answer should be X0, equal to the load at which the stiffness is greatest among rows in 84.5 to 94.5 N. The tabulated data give 86 N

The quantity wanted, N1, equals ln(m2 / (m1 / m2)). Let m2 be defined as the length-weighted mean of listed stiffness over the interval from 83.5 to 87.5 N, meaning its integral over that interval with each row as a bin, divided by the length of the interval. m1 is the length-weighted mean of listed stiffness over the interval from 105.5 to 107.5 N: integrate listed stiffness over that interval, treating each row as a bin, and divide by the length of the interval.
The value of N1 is 0.7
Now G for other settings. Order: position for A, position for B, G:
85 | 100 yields 2.42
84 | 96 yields 2.46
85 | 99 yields 2.40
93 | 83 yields 2.48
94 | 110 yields 2.36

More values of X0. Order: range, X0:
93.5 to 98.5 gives 94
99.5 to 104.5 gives 101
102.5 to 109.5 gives 103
